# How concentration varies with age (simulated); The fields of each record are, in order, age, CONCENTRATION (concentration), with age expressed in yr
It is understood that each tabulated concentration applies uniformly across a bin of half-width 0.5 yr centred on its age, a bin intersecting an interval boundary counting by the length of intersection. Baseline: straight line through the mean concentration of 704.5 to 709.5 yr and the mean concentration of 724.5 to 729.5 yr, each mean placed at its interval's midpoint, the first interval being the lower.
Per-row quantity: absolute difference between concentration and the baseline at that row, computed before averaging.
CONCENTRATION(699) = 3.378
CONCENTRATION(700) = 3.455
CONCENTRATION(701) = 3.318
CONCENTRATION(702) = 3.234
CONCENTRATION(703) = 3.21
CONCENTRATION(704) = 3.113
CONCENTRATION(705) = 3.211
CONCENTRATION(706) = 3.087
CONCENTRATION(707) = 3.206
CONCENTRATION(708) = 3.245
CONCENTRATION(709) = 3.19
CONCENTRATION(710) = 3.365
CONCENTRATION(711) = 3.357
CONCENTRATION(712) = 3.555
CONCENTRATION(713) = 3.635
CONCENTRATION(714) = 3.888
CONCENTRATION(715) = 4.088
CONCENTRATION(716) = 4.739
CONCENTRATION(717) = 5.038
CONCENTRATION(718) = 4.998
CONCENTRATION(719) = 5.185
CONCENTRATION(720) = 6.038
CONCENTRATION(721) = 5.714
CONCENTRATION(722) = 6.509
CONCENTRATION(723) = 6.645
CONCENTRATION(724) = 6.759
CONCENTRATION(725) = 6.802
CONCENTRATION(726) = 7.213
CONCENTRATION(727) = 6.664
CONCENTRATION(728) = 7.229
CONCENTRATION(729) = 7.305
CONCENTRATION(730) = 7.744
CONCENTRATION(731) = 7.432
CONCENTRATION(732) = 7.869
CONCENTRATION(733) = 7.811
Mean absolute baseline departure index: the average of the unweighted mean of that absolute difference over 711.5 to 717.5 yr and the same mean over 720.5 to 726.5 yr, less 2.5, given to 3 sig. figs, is -2.11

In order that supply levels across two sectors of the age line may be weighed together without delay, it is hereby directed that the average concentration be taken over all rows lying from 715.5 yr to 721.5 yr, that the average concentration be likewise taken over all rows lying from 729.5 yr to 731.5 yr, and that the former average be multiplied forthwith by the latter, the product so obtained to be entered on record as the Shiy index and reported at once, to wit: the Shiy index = 40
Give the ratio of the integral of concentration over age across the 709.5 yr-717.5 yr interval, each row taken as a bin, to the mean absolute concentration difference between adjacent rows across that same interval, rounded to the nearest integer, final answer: 131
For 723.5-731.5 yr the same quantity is 167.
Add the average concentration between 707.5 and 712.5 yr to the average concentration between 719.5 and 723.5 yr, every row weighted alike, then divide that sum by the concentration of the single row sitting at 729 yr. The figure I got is 1.31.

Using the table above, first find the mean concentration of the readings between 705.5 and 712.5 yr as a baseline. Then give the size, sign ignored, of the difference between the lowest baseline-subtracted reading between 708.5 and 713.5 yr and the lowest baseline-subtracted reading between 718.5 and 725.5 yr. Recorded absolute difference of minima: 2.0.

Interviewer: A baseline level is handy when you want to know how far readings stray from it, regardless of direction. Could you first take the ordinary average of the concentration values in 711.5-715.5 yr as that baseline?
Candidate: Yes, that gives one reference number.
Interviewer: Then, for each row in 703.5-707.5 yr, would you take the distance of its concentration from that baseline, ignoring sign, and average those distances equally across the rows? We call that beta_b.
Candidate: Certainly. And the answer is 0.6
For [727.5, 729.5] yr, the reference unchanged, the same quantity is 3.5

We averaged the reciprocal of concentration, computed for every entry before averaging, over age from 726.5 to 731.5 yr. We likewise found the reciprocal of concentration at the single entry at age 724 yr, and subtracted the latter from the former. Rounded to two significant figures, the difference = -0.010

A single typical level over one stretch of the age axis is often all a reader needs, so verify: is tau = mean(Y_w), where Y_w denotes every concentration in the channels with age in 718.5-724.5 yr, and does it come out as 6.1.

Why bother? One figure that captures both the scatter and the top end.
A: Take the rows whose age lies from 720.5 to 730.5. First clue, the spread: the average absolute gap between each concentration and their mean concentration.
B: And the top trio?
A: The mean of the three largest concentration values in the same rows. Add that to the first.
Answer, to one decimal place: 7.8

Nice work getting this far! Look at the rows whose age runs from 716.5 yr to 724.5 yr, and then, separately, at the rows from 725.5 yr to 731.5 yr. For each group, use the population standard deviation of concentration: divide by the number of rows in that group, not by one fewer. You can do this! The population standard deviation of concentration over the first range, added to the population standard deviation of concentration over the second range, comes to 1.01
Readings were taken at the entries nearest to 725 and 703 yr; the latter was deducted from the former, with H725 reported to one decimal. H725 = 3.6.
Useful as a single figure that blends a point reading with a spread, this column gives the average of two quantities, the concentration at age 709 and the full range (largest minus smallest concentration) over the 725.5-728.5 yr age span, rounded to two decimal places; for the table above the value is 1.88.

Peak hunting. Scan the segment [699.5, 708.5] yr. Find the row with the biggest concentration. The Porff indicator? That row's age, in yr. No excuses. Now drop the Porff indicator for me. 700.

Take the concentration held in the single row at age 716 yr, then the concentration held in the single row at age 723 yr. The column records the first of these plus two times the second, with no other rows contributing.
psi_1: 18.0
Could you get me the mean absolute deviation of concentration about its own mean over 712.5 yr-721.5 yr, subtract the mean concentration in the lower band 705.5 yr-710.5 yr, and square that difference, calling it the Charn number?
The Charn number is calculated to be 6.6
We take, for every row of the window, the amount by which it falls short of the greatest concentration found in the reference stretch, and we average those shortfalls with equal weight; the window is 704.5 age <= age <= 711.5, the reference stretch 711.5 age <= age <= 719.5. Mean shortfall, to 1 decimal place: 1.9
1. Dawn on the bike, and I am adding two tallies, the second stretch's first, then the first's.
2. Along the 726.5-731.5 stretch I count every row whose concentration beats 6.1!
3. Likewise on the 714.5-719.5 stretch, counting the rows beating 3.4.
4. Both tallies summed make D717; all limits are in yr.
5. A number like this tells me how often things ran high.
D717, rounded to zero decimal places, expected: 10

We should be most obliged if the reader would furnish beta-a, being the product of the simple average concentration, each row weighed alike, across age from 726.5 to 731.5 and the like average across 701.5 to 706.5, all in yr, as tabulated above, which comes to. 23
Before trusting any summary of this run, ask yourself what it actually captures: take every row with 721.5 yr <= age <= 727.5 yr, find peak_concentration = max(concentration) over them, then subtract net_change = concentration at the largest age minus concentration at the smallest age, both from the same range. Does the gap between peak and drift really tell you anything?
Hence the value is 7.1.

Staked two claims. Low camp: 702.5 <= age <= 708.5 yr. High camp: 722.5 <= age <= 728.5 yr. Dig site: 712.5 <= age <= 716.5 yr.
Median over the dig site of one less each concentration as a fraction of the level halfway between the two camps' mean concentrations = 0.21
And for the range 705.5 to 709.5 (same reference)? 0.36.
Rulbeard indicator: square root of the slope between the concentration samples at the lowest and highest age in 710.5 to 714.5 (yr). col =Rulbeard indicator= 0.42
